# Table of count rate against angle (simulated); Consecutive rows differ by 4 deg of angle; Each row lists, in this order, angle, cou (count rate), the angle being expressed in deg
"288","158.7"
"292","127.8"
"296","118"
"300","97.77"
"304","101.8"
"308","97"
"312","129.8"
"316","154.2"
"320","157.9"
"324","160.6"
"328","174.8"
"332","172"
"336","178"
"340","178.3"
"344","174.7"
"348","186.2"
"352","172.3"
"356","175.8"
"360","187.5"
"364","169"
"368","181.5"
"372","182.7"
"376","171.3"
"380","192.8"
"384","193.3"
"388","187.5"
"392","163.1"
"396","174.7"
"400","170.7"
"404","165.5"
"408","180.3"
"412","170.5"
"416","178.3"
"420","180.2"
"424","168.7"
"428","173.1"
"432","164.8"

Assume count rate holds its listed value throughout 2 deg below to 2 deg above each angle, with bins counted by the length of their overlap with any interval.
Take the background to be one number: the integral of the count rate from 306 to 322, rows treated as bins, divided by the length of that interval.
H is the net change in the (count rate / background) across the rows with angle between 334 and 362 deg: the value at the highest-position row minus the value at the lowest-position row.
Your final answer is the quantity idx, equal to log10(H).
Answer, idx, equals -1.15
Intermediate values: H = 0.07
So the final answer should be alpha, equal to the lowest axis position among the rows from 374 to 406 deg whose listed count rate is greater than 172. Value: 380 deg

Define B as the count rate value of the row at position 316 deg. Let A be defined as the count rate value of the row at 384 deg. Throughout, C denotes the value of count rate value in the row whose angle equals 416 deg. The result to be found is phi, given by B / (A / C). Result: 142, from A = 193.3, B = 154.2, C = 178.3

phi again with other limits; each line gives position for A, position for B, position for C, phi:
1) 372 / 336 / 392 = 159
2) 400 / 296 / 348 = 129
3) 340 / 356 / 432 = 162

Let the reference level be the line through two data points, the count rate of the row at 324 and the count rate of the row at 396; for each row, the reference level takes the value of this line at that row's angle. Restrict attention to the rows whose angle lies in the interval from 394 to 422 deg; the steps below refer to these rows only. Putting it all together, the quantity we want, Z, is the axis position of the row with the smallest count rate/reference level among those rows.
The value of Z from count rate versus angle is 404 deg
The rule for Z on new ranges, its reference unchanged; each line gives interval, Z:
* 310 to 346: 312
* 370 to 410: 392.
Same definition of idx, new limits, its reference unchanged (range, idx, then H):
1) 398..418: -1.25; 0.06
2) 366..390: -1.35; 0.04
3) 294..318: -0.57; 0.27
